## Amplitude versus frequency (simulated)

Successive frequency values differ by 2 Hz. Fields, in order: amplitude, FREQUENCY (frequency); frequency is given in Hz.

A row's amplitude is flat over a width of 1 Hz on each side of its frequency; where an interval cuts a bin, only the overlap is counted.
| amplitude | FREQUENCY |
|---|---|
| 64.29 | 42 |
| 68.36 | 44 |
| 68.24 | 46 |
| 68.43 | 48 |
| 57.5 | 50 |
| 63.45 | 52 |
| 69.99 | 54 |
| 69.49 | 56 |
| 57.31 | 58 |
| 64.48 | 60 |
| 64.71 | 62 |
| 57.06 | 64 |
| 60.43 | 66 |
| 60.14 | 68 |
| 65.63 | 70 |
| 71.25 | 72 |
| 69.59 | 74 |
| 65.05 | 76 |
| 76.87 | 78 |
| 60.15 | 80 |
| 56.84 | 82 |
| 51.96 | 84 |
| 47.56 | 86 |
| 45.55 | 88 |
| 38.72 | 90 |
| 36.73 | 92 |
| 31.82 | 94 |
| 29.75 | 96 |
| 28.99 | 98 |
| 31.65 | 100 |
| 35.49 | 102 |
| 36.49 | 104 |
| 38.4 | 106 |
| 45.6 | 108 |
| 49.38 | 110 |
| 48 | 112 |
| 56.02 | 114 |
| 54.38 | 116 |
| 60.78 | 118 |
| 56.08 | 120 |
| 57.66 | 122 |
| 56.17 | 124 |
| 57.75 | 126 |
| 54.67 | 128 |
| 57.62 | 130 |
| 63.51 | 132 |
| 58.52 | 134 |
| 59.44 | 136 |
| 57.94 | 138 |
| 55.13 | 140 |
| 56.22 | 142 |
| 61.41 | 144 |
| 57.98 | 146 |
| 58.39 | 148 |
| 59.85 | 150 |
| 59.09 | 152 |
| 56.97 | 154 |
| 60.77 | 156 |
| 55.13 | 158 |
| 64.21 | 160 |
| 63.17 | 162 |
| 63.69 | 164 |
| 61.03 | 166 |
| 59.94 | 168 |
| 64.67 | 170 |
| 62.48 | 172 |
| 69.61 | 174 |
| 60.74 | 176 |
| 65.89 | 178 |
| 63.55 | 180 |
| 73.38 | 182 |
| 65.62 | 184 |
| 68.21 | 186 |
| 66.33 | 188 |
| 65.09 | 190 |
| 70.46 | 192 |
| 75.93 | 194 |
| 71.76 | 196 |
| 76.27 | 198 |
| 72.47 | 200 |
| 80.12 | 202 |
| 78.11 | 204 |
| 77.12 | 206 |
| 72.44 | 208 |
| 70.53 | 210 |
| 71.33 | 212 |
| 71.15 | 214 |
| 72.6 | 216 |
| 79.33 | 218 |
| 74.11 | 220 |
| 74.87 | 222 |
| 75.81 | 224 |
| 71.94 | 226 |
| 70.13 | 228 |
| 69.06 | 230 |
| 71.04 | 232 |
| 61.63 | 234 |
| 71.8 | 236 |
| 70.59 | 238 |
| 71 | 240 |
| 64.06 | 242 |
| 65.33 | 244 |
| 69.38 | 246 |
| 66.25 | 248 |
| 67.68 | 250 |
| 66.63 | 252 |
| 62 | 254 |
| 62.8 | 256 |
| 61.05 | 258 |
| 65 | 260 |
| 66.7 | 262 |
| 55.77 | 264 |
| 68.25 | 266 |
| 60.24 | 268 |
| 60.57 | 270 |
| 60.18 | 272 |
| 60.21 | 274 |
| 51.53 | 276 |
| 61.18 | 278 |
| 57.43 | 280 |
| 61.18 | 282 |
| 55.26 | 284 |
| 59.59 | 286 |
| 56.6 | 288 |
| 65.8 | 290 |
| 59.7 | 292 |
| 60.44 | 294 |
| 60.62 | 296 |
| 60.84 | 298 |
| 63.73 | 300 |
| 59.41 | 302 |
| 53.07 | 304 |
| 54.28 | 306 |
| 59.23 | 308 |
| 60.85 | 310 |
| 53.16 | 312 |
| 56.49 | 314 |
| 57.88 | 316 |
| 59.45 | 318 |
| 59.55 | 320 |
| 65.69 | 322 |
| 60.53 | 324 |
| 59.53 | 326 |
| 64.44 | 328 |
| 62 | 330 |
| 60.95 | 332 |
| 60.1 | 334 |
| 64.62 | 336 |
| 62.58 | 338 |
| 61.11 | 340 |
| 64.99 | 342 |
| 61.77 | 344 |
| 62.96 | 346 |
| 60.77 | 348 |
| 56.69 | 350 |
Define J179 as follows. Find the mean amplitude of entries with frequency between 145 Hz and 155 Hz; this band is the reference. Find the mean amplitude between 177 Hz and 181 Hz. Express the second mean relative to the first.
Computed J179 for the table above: 1.11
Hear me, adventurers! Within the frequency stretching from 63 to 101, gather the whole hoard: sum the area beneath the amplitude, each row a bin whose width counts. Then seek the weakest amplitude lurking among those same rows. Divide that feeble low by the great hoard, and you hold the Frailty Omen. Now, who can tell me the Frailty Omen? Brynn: 0.015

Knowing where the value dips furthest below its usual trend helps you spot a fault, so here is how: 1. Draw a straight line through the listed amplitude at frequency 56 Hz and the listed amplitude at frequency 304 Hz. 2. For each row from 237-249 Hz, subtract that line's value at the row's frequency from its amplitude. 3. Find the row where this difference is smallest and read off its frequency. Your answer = 242 Hz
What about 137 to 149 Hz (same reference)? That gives 140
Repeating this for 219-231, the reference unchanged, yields 230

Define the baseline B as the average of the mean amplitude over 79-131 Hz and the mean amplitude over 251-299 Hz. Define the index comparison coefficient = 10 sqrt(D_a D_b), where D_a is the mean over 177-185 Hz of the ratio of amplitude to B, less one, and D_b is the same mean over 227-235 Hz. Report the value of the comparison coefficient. 2.5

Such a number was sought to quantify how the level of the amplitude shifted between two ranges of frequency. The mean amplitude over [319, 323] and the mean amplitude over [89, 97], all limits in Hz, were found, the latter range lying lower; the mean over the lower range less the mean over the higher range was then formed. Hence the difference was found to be -28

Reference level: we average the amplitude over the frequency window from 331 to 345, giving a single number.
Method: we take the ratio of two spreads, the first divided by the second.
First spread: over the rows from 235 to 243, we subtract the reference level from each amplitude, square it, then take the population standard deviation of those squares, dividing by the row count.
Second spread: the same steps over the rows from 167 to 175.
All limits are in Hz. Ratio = 1.5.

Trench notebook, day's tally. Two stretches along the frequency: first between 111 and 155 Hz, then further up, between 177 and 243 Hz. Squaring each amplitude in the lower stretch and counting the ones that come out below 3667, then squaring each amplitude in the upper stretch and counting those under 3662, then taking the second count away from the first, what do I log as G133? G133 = 19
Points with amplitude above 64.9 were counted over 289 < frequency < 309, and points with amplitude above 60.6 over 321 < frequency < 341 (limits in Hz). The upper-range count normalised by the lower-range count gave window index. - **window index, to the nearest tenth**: 7.0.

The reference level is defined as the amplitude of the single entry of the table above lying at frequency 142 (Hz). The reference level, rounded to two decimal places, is 56.22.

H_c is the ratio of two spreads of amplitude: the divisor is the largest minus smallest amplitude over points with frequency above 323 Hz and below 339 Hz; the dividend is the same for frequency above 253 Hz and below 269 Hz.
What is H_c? 2.5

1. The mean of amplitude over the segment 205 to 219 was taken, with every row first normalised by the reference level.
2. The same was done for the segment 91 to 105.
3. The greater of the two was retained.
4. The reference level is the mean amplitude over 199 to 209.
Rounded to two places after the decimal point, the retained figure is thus 0.97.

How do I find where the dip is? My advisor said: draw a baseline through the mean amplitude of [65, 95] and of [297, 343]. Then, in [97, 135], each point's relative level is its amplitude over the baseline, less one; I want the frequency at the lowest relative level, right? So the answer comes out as 98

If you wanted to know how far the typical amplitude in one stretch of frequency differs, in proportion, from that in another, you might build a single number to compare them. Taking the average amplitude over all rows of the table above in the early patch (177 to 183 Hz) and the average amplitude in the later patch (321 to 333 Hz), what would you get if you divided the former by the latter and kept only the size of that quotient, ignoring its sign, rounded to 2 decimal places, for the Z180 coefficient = 1.09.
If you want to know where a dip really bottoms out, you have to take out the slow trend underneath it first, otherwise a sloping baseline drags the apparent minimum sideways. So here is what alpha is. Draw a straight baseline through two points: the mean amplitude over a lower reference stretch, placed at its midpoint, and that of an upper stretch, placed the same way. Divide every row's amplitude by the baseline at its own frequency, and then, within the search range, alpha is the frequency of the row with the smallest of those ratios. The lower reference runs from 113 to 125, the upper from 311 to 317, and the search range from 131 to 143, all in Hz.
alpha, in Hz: 140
